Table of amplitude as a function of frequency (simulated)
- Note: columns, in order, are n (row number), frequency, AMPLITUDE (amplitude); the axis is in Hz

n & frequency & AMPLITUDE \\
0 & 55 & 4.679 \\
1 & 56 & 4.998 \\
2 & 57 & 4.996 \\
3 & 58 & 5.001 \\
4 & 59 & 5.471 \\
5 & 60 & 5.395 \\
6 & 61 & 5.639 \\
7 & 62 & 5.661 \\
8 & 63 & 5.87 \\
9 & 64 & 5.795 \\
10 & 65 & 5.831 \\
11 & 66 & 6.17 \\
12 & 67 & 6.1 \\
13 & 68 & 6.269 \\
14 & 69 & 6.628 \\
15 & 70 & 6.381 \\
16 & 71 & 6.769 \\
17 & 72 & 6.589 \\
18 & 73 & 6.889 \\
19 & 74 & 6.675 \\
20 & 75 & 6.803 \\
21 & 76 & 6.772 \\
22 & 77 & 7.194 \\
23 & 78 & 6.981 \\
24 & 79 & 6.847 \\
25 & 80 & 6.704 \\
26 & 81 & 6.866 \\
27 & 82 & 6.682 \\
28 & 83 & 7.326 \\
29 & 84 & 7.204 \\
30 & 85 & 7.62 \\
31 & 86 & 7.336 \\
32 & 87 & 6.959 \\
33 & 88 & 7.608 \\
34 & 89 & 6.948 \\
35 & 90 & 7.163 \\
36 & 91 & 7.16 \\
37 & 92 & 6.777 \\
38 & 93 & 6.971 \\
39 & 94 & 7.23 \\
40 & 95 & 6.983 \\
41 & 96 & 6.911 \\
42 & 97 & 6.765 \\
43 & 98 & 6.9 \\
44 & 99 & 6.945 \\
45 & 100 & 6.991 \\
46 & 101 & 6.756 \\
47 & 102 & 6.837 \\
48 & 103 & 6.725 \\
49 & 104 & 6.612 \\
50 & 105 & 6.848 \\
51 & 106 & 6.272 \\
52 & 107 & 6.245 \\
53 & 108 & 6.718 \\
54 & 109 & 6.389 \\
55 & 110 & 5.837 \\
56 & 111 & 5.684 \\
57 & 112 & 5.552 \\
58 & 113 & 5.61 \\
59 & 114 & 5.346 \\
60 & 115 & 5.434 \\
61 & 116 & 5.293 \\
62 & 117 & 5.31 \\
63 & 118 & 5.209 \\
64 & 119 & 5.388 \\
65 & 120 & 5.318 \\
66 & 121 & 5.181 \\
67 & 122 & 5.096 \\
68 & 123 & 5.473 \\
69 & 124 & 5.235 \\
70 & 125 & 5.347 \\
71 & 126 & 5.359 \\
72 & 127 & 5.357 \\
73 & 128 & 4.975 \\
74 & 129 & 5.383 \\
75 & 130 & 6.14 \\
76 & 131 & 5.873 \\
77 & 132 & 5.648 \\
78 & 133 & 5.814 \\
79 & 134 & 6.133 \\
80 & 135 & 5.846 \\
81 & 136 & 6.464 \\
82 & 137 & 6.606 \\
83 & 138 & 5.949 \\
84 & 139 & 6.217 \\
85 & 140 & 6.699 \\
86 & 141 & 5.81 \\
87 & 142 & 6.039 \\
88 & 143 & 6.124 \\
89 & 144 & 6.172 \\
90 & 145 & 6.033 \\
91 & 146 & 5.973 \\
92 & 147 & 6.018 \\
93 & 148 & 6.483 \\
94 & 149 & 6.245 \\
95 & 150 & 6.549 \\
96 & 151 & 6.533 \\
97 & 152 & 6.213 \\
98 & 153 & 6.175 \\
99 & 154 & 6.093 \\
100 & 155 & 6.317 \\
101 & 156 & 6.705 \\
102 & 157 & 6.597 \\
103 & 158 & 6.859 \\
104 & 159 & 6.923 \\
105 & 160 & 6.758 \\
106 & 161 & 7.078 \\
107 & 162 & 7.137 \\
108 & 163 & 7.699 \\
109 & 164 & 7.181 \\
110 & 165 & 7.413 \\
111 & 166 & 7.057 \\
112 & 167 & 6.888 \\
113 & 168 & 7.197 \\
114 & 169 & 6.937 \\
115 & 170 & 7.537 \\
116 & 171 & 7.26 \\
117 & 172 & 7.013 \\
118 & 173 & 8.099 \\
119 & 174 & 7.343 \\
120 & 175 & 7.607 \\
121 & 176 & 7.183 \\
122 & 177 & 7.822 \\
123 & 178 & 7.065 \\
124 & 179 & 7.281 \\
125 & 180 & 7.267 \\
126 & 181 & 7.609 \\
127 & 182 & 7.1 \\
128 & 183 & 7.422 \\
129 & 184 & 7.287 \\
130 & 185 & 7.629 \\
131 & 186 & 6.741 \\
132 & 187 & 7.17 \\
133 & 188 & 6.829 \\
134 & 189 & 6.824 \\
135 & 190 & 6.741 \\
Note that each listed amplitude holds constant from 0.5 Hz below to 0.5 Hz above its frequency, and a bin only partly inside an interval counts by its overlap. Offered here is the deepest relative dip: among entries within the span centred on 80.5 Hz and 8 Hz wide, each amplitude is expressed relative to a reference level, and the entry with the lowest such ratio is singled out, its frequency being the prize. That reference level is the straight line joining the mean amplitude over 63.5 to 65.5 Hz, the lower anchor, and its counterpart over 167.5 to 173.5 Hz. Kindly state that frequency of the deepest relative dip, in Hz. 82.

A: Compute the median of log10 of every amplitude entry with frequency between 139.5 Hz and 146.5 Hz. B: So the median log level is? 0.781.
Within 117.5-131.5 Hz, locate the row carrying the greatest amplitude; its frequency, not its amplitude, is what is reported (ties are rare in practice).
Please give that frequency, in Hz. 130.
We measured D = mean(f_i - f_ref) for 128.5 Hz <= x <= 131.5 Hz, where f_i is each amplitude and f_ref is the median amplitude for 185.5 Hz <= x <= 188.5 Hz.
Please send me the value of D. -1.0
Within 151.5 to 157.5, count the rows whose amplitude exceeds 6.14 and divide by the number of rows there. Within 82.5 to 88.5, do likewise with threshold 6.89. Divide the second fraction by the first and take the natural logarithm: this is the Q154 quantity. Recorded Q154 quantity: 0.18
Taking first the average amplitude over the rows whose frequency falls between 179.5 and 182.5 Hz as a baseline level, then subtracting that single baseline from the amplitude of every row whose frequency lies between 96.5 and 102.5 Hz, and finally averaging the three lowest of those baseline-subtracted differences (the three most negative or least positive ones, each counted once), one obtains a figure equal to -0.54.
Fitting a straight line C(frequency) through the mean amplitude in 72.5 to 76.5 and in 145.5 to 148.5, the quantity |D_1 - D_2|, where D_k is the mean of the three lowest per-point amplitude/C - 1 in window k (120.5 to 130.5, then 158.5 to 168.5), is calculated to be 0.34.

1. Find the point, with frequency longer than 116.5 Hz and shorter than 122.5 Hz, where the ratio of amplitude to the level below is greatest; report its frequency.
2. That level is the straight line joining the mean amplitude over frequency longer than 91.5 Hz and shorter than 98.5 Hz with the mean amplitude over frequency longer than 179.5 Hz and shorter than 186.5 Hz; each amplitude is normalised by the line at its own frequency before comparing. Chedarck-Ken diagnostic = 119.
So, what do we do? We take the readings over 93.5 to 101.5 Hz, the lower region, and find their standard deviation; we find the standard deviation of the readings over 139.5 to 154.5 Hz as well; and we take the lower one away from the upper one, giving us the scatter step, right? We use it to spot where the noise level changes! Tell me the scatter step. 0.10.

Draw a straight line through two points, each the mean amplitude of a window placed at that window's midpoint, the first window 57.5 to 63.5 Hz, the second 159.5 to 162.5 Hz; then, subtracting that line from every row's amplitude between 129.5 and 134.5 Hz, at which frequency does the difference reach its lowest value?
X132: 132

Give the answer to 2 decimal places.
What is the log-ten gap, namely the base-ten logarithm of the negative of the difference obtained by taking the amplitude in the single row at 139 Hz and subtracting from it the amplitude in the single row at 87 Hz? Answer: -0.13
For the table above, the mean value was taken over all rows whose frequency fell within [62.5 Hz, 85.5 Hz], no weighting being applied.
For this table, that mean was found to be 6.65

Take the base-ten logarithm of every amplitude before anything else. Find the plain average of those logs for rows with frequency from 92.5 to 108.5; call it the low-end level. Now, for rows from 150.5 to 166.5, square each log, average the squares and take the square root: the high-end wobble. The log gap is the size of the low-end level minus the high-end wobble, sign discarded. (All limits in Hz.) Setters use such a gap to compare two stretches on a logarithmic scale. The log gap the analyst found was 0.000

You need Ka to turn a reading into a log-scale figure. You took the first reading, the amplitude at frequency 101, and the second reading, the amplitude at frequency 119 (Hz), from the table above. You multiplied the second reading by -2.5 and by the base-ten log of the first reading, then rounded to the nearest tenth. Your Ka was -11.2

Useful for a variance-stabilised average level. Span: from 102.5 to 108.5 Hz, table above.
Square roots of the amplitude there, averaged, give 2.56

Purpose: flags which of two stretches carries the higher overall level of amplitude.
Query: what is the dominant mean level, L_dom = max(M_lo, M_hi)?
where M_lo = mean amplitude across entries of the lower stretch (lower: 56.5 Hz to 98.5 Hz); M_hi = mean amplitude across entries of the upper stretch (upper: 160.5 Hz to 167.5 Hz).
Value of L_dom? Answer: 7.21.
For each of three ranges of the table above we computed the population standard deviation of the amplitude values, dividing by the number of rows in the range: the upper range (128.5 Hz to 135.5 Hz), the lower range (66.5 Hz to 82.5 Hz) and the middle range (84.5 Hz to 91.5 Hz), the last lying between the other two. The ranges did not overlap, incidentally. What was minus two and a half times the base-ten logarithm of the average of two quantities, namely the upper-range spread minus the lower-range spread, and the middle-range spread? 2.3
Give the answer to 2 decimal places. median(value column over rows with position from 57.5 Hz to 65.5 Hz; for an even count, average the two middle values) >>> 5.65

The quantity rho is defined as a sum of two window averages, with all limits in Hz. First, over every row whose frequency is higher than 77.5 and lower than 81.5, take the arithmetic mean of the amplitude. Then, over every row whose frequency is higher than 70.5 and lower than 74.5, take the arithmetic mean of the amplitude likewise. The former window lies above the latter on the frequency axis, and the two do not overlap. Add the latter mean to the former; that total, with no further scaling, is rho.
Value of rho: 13.6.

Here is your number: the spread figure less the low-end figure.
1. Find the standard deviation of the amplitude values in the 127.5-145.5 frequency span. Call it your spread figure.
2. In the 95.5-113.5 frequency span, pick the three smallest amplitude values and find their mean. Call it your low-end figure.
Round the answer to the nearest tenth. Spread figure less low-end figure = -5.2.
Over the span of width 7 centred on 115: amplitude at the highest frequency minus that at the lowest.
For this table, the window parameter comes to -0.34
